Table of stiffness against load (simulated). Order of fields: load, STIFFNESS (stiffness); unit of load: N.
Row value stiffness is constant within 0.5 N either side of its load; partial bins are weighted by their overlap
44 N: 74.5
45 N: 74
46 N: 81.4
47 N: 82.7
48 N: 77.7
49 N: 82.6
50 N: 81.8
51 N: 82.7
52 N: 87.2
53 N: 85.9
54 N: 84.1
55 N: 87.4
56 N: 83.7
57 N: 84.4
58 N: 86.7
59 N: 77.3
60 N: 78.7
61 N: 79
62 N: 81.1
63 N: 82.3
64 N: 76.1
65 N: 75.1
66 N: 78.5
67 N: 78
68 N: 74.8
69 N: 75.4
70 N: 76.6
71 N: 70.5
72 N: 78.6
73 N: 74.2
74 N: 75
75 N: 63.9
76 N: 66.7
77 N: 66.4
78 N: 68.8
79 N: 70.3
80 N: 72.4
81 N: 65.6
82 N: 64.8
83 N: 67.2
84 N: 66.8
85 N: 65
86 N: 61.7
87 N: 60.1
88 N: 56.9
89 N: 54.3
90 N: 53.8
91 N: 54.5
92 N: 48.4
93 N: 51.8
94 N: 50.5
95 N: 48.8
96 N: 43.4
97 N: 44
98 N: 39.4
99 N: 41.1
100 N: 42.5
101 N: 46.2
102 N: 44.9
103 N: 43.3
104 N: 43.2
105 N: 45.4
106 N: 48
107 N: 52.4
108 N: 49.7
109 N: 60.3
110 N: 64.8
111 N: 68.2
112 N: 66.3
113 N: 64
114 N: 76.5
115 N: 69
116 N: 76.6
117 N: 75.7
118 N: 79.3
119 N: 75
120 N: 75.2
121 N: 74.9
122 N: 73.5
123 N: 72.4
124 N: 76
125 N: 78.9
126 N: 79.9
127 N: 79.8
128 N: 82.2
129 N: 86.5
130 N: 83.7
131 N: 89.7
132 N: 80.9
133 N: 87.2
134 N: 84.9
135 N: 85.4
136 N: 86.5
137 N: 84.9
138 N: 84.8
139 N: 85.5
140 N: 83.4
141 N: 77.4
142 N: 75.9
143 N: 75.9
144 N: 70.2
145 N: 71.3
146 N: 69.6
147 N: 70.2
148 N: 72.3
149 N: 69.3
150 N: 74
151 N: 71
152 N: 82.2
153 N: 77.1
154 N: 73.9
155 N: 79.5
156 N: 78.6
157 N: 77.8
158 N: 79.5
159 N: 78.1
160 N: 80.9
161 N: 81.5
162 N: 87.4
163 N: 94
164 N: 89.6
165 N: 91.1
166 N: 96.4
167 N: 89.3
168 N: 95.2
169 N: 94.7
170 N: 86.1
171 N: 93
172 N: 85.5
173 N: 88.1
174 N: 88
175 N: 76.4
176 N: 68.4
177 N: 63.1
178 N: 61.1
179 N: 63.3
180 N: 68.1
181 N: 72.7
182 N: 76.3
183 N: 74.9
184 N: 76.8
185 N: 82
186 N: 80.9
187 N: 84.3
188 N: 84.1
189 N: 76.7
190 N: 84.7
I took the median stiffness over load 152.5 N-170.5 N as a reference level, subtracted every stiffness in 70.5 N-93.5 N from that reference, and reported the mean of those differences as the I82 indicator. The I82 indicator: 20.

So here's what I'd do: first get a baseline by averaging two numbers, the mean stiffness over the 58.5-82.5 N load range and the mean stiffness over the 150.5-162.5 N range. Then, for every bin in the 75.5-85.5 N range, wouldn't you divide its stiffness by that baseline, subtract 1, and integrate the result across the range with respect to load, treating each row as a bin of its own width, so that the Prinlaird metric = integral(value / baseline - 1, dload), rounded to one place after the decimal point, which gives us -1.2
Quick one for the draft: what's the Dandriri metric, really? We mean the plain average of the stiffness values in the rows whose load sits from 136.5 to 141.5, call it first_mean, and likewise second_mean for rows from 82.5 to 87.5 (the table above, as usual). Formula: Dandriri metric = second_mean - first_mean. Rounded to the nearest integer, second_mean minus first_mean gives -19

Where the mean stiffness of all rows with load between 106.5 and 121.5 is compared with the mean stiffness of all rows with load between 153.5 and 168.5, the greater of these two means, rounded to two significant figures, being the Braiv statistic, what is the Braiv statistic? 85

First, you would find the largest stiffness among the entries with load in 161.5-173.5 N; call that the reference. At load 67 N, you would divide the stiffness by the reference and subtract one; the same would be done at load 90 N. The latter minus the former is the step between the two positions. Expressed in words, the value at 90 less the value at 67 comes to -0.3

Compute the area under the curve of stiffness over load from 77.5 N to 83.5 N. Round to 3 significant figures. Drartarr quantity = 409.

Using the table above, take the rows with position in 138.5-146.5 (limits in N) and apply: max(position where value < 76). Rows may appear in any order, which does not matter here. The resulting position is 146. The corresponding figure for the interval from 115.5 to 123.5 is 123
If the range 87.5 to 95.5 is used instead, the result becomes 95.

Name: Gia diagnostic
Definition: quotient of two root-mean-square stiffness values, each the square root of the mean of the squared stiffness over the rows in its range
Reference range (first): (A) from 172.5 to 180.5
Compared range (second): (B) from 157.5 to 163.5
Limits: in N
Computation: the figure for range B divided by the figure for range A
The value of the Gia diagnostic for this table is 1.2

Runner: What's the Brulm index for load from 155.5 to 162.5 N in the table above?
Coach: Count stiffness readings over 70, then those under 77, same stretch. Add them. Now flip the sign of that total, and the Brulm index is -7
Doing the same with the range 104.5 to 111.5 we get -7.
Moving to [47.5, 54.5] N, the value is -7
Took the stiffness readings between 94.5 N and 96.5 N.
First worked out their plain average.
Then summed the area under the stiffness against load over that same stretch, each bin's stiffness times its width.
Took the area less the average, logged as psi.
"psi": 46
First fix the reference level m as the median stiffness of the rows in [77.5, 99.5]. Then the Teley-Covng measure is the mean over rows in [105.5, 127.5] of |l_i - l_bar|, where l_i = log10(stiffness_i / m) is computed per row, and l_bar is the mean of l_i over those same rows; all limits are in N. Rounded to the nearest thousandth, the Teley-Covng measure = 0.052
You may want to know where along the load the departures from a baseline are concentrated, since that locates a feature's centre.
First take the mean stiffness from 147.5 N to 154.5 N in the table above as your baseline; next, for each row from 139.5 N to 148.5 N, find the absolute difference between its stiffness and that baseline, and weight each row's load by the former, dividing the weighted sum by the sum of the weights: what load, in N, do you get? 143.4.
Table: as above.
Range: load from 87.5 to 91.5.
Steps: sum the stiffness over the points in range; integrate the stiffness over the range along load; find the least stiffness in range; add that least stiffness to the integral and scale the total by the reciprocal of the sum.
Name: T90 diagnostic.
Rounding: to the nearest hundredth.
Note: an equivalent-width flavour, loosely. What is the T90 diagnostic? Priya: 1.25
